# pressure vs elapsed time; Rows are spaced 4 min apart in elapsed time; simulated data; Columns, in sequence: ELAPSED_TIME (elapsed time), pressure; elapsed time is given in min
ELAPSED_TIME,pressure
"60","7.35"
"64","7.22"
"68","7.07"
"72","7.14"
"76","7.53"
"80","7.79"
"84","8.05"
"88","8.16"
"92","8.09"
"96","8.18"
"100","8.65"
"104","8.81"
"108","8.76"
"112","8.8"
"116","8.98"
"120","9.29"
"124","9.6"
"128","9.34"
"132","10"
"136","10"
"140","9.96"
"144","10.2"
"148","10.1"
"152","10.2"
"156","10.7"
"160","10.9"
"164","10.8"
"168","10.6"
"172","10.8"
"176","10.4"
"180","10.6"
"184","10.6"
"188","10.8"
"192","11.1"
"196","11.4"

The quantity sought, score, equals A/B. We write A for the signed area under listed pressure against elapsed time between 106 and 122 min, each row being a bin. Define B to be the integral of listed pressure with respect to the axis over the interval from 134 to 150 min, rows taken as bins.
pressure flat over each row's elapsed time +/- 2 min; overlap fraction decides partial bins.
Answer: 0.89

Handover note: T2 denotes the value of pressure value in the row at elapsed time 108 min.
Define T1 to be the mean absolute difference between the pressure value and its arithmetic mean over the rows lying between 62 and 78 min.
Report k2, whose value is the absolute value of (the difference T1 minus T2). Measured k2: 8.6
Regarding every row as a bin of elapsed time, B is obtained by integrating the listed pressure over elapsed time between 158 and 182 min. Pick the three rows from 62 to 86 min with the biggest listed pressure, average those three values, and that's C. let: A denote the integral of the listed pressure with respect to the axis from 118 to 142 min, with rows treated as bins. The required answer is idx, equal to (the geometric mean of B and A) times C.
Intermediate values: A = 233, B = 256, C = 7.8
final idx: 1903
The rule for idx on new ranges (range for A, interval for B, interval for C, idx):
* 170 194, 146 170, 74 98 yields 2078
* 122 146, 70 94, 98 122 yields 1898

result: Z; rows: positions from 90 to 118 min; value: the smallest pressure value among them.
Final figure 8.09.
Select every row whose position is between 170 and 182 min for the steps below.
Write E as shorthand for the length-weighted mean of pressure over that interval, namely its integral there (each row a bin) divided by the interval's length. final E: 10.6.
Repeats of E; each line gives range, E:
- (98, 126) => 9.0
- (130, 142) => 10.0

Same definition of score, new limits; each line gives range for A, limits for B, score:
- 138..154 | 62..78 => 1.40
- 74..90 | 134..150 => 0.78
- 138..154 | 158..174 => 0.94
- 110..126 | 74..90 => 1.16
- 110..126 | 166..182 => 0.86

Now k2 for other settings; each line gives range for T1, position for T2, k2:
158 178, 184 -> 10.4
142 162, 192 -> 10.8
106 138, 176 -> 10.0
